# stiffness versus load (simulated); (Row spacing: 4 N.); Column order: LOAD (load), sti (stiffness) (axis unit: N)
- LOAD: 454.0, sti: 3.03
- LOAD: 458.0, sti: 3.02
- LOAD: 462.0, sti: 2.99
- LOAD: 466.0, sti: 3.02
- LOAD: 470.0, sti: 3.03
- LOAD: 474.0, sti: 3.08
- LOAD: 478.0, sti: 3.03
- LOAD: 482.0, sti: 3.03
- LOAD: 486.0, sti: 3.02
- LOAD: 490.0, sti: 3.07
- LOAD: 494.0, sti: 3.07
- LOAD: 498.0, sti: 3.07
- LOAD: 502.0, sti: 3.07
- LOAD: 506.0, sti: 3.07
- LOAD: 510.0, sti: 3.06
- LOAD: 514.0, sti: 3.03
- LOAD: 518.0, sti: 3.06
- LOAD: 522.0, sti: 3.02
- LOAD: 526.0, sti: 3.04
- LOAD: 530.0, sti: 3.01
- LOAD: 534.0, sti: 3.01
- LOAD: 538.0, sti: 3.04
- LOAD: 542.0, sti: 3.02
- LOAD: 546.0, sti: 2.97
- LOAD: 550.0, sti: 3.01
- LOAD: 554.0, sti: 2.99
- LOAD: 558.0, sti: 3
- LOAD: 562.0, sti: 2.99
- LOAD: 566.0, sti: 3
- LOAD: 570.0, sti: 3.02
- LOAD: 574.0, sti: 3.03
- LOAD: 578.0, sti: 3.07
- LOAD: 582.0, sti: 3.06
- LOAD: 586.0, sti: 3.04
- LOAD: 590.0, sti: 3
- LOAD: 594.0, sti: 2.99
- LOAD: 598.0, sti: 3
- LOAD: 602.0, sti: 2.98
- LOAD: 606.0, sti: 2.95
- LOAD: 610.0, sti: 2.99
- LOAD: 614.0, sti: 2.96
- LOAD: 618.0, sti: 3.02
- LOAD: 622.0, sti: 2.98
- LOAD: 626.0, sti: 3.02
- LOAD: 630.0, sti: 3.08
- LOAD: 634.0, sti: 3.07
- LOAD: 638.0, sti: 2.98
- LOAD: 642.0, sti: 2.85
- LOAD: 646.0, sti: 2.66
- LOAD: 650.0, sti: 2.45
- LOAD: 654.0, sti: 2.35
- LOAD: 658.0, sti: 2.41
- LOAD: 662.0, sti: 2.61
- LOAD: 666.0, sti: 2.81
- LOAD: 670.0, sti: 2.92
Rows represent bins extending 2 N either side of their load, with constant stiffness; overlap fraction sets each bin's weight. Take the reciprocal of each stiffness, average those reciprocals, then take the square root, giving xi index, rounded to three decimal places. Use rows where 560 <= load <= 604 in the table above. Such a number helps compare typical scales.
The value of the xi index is 0.576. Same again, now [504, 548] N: 0.575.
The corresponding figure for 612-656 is 0.594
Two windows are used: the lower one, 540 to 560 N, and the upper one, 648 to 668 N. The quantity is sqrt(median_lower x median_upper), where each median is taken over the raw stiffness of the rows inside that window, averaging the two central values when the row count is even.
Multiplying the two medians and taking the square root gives 2.71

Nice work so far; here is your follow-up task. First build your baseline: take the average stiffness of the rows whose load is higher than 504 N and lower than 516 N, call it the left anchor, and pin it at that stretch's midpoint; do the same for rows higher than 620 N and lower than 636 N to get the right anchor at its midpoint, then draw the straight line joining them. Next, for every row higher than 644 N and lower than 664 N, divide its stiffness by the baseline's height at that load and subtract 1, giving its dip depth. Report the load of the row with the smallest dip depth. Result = 654.0 N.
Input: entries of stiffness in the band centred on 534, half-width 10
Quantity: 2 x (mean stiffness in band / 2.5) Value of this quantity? 2.42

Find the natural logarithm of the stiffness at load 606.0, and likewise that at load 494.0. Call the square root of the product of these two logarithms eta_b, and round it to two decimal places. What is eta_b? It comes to 1.10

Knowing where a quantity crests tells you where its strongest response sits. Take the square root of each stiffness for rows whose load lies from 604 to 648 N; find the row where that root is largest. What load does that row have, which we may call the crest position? 630.0 N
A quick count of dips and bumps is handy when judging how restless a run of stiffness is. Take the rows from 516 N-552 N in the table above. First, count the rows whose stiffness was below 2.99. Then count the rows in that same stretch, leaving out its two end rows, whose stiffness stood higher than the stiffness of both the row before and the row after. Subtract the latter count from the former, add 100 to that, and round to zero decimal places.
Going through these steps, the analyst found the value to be 99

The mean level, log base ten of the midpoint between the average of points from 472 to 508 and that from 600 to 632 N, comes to 0.481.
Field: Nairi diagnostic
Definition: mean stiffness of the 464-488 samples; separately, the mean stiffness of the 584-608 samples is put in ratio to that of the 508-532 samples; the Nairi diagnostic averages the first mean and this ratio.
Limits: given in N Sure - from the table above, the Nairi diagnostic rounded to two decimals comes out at 2.01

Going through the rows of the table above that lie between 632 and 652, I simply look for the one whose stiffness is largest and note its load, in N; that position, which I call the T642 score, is 634.0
